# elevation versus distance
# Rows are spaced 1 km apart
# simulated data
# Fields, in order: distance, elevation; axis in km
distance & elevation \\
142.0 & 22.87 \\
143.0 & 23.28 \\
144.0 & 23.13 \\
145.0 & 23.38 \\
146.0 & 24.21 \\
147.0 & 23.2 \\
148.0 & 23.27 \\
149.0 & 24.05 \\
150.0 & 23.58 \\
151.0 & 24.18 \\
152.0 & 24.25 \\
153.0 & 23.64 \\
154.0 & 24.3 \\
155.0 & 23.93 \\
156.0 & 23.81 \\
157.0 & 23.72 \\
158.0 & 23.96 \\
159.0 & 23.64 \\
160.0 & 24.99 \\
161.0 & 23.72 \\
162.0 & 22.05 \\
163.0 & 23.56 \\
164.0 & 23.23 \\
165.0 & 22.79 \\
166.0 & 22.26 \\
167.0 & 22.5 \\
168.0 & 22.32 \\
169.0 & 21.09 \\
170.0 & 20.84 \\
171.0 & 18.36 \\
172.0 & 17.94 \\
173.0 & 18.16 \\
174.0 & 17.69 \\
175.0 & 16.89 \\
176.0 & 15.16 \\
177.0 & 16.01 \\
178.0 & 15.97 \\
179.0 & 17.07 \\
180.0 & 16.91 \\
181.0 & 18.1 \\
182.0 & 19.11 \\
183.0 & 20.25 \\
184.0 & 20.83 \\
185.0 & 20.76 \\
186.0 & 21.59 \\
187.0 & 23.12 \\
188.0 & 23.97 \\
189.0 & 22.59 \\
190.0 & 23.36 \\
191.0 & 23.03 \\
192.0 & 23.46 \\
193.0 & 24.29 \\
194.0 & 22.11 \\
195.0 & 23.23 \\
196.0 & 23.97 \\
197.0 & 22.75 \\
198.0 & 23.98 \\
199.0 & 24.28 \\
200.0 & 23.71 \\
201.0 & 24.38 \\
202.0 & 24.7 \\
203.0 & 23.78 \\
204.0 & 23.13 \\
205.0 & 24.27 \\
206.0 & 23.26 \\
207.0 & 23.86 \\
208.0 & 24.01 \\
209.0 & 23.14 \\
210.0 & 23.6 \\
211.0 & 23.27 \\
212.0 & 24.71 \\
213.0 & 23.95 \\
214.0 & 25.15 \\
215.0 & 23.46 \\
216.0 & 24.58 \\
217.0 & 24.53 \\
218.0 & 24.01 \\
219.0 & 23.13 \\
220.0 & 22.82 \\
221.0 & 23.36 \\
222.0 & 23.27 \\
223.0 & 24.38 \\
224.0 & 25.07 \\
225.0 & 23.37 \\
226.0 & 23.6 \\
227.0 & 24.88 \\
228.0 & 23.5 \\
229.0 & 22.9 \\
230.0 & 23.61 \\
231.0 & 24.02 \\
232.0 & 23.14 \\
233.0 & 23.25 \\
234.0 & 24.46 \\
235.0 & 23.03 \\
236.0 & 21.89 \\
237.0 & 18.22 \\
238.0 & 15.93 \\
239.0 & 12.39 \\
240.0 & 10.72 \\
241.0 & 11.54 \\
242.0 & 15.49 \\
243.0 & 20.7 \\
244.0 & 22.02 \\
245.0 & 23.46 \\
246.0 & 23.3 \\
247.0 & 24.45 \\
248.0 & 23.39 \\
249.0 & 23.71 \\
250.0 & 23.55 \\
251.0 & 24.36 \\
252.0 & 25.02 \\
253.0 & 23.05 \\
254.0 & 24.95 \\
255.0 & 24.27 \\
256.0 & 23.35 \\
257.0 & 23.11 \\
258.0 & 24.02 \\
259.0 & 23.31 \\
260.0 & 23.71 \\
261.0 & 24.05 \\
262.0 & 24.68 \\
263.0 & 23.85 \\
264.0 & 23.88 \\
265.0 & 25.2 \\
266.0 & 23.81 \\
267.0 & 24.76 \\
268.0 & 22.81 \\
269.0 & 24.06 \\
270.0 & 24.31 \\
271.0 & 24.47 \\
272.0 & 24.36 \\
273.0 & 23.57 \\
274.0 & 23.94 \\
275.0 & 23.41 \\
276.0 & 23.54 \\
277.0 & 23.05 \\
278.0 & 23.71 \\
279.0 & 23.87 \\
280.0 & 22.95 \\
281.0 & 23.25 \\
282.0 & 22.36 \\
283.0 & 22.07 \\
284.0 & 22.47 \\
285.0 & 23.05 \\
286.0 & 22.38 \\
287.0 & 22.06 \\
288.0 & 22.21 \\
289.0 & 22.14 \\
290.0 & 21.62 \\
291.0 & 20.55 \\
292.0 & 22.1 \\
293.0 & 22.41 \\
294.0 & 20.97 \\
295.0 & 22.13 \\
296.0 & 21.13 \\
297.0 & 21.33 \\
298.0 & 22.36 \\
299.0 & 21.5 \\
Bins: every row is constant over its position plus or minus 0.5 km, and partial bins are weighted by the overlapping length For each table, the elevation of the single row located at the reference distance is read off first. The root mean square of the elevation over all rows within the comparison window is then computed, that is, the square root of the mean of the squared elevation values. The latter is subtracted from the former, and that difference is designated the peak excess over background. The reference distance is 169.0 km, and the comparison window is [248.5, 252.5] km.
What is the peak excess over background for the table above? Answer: -3.1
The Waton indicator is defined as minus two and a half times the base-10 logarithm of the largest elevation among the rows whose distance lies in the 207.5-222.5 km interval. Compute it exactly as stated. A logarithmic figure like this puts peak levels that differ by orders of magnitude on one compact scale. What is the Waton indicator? -3.50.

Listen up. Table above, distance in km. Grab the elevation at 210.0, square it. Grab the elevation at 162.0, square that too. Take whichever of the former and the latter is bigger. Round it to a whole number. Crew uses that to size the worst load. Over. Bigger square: 557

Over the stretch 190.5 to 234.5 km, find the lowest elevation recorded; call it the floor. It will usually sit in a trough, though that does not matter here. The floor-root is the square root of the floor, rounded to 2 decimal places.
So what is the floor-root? 4.70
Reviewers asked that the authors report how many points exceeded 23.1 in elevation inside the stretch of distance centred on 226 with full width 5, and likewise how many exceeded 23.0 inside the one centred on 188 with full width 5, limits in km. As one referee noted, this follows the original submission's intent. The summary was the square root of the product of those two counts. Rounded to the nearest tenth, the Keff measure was 3.9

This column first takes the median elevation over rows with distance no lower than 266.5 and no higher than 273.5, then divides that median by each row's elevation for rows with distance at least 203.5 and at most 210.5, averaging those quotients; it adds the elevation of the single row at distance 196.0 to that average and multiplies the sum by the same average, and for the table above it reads 25.7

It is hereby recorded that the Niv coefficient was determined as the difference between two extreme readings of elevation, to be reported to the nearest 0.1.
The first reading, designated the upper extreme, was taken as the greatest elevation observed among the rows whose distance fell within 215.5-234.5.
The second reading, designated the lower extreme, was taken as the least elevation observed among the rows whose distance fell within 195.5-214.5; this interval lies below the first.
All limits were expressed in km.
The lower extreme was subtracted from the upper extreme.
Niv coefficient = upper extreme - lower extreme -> 2.3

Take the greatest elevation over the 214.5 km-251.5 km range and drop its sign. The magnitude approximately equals 25.1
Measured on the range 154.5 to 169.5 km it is 25.0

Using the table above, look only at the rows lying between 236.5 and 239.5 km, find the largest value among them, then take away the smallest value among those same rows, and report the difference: 5.8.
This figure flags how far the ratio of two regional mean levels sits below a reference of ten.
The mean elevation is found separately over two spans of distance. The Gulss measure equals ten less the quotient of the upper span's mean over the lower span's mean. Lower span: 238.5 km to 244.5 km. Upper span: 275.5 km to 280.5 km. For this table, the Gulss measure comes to 8.5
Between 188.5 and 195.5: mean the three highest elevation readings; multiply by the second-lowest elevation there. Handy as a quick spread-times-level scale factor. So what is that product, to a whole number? 535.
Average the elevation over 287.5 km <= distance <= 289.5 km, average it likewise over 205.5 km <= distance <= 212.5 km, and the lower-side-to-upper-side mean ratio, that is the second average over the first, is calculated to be 1.07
